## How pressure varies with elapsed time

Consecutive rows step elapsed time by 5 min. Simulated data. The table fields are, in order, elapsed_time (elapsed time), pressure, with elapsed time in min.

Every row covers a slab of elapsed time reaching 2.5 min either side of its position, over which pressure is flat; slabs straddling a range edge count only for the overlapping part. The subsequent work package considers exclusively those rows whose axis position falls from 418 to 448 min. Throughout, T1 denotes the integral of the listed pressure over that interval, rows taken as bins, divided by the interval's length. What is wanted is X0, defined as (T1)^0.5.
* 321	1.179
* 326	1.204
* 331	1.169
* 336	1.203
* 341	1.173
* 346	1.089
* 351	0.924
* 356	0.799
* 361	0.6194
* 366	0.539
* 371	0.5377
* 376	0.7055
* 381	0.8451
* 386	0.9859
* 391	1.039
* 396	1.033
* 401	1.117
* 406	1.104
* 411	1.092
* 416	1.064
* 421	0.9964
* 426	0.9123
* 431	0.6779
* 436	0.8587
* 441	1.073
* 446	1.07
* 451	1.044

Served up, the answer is 0.97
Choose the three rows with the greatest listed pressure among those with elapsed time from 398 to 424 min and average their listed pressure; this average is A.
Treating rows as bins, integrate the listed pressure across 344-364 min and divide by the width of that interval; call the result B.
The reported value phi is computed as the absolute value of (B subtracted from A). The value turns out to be 0.260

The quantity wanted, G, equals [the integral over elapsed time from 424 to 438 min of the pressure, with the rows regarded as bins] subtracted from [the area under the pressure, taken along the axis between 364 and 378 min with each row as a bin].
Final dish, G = -3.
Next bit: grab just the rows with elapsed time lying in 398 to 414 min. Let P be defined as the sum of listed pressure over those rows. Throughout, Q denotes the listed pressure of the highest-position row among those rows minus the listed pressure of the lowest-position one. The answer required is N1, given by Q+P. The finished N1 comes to 3.3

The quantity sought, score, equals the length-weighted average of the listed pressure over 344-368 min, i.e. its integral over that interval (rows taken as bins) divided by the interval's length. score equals 0.79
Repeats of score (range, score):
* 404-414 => 1.10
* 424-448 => 0.92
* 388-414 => 1.07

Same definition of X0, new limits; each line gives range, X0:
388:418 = 1.04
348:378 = 0.83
